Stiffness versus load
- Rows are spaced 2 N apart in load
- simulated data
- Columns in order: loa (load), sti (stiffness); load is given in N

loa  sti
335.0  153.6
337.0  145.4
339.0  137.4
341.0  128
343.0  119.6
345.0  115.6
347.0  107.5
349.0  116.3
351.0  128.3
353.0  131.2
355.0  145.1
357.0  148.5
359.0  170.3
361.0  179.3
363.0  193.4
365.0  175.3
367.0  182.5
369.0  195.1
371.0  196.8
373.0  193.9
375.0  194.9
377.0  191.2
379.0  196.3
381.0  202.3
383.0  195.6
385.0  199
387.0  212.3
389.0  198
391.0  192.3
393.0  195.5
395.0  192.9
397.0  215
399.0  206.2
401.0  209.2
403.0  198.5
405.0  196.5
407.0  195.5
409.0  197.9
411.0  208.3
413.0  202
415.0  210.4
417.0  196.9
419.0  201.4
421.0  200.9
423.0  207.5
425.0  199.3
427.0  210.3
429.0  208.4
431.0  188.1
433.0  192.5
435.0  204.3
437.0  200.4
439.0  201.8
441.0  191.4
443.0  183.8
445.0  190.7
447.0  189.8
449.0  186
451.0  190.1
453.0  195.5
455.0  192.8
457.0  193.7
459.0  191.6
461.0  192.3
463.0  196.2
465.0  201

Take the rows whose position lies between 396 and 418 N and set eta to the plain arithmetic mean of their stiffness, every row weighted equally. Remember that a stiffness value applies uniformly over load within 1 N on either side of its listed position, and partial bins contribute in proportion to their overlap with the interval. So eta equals 203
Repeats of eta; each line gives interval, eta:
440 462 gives 191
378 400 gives 200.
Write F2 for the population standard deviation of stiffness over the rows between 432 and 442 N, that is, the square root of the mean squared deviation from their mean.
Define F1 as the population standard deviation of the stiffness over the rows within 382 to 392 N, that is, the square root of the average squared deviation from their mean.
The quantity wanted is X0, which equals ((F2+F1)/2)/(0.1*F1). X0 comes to 9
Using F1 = 6.8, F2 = 5.2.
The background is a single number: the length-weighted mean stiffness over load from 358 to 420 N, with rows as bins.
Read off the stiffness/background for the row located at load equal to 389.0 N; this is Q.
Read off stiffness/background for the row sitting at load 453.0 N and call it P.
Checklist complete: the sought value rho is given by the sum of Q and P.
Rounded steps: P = 0.99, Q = 1.007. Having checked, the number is 2.00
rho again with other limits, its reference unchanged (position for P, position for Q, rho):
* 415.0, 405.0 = 2.07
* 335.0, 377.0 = 1.75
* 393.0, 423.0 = 2.05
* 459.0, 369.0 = 1.97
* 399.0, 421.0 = 2.07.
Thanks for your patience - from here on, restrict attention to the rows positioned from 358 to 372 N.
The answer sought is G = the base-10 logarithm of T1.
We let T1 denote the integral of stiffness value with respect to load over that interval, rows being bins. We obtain 3.41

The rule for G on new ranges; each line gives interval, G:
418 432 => 3.45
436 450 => 3.43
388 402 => 3.45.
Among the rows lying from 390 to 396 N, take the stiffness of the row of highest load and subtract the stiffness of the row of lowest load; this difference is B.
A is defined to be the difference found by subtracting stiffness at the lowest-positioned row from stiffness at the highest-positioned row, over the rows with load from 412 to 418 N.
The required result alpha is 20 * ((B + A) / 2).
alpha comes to -45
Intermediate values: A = -5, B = 0.6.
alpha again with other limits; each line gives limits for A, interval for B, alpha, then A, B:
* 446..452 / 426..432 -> -219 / 0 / -22.2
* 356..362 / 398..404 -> 231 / 31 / -7.7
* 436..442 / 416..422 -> -50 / -9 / 4.0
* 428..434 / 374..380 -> -145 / -16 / 1.4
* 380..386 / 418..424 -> 28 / -3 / 6.1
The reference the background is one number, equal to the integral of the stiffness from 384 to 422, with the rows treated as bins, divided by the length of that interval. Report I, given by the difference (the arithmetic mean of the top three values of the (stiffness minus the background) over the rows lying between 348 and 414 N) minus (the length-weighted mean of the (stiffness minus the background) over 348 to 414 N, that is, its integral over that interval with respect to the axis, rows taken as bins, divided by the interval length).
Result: 26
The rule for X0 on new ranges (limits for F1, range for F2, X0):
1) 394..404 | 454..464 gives 6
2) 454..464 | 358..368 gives 29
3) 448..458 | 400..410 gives 12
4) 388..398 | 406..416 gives 8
